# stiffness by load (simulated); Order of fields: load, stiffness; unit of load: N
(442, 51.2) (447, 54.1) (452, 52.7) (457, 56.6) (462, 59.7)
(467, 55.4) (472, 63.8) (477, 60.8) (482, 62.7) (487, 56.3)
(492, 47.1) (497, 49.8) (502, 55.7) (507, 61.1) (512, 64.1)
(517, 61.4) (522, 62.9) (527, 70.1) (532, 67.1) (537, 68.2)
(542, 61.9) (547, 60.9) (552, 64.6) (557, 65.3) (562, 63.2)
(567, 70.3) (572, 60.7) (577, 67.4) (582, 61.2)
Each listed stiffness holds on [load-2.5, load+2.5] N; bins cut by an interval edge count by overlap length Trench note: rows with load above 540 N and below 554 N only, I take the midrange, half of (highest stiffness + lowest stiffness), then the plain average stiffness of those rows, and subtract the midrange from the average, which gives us -0.3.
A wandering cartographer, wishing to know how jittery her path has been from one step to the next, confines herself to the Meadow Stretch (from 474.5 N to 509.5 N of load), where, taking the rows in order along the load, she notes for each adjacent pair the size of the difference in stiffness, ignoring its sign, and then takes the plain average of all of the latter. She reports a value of 5.25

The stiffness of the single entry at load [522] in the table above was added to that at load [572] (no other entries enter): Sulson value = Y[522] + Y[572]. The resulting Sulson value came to 124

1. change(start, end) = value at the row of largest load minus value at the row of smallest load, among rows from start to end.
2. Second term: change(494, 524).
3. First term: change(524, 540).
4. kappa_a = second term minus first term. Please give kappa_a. 15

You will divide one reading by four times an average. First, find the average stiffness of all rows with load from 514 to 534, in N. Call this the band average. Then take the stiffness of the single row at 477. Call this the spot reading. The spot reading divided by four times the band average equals 0.233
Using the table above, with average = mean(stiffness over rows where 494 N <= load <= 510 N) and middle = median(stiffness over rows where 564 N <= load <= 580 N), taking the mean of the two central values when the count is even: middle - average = 12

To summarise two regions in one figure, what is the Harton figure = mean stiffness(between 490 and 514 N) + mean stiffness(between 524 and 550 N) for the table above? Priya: 121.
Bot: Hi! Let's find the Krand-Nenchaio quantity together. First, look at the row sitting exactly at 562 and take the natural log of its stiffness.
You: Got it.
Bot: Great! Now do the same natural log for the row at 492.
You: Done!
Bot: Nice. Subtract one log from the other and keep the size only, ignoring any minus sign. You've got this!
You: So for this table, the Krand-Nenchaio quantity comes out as 0.294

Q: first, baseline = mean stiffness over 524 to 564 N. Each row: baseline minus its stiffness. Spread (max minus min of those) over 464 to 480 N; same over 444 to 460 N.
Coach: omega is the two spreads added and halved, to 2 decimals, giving 6.15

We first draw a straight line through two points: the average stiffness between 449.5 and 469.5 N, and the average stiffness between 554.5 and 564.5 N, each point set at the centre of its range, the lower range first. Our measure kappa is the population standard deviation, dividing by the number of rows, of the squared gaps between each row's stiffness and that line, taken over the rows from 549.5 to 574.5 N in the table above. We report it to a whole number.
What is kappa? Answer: 12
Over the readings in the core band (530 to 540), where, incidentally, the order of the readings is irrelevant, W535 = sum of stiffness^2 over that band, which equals 9154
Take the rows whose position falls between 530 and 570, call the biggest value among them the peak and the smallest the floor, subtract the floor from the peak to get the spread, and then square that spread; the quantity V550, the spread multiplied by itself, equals 88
